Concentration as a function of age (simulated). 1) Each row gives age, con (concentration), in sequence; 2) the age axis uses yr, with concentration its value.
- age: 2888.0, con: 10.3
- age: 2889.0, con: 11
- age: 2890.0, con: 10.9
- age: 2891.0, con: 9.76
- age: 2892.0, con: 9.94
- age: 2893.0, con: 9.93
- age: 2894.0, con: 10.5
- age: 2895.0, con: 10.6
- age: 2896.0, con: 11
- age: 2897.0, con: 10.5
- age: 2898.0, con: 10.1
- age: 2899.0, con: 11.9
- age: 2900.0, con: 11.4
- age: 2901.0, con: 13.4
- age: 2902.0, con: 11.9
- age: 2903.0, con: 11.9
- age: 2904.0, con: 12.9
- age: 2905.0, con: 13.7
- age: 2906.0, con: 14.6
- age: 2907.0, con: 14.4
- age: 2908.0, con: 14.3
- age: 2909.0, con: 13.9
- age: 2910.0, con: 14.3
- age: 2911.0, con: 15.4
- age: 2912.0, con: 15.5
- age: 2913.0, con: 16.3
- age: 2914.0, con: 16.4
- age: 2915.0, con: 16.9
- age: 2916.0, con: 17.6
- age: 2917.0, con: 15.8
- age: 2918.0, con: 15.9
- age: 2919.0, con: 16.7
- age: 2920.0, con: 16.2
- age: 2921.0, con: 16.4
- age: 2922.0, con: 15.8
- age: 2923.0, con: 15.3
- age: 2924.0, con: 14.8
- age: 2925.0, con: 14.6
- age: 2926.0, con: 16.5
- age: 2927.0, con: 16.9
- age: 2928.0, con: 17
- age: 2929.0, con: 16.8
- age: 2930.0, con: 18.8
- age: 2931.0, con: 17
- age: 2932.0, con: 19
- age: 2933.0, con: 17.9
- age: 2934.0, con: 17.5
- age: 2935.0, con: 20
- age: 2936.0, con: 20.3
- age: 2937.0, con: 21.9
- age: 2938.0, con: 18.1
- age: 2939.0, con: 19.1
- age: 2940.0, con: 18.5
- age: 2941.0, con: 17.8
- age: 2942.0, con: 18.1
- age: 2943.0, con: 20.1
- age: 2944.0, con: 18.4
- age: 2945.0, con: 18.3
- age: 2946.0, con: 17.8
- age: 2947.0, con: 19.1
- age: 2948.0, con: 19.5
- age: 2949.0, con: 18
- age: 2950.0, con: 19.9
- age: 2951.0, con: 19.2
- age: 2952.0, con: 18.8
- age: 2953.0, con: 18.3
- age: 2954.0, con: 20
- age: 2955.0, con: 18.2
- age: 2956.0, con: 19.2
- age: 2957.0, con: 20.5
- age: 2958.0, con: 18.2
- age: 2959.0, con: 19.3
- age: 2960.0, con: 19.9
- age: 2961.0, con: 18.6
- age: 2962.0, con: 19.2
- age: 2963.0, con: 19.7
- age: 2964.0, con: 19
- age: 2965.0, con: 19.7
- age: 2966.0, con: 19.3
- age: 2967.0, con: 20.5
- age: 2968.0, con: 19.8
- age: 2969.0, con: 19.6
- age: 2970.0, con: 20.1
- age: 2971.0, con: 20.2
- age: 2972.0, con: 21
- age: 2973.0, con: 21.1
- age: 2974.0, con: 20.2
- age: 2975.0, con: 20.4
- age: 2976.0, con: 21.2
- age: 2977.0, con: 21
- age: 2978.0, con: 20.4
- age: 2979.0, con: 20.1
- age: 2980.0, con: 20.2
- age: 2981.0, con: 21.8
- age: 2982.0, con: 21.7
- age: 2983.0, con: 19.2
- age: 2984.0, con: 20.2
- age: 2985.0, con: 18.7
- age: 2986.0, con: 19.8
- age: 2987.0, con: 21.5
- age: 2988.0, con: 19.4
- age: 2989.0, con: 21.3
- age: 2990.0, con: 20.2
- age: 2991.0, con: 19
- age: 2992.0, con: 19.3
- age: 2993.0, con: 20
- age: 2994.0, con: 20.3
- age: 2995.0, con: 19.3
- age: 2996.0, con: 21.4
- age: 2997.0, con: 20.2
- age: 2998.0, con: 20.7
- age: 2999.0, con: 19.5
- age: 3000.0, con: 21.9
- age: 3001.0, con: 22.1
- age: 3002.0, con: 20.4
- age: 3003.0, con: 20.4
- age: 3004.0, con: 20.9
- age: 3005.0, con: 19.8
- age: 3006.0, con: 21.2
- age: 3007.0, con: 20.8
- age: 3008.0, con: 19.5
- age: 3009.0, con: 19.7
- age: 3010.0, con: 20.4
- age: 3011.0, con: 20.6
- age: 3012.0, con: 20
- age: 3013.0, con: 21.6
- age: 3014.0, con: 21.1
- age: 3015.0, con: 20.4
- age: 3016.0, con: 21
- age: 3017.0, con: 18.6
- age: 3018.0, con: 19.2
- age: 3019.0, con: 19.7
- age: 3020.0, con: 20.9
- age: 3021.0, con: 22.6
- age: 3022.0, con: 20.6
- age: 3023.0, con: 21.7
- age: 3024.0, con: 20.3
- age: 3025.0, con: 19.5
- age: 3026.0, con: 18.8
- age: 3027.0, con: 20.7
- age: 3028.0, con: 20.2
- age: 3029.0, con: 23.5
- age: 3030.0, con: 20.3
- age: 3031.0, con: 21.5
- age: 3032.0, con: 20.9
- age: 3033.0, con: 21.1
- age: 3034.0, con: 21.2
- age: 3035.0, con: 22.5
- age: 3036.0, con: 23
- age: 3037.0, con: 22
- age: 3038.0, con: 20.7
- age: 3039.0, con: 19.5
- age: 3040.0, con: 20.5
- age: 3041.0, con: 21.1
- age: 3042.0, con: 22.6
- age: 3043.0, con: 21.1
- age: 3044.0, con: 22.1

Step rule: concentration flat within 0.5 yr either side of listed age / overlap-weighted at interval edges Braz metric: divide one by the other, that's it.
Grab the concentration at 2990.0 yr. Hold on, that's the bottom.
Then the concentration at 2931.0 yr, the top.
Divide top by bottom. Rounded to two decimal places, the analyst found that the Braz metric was 0.84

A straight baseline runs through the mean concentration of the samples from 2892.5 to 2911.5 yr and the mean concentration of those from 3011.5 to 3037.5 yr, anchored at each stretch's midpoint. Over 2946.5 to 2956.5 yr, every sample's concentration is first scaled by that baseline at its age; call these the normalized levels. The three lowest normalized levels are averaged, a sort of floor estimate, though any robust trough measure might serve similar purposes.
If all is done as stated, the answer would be 1.141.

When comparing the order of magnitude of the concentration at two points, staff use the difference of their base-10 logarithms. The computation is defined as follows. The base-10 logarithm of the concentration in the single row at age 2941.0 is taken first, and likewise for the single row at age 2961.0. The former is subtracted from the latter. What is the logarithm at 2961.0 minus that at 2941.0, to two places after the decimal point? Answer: 0.02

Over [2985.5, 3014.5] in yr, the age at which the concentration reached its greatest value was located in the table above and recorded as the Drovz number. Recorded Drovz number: 3001.0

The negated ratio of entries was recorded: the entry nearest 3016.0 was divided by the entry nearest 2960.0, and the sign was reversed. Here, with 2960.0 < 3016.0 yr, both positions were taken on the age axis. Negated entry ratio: -1.06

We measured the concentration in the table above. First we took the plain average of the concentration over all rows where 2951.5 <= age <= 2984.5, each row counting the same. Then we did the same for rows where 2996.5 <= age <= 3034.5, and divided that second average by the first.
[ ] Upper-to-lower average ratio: 1.04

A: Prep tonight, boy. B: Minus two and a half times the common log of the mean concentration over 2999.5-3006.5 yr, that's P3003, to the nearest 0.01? -3.30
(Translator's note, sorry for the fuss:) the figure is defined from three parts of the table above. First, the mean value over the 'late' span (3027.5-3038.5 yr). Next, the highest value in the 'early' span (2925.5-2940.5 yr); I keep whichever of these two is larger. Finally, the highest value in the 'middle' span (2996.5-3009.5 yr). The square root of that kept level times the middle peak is 22.0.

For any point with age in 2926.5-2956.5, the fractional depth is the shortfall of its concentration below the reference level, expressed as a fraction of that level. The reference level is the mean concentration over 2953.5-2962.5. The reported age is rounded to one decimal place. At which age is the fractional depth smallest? 2937.0 yr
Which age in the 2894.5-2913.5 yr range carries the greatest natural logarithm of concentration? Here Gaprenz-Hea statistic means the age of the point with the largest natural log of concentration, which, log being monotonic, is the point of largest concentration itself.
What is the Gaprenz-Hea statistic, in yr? 2913.0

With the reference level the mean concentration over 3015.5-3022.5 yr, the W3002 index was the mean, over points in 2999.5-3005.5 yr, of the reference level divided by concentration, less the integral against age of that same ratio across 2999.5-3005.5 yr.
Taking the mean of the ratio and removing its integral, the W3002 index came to -4.88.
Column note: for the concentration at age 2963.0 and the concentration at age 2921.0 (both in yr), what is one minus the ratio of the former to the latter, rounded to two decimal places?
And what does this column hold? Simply -0.20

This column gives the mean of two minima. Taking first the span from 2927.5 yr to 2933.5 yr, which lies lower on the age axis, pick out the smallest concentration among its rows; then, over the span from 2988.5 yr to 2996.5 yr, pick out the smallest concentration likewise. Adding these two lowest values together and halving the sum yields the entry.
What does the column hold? 17.9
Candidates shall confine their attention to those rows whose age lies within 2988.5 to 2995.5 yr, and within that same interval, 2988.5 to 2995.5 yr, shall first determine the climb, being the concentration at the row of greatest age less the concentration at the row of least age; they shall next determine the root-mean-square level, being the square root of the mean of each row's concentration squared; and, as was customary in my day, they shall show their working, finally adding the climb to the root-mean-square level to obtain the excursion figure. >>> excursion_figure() 17.9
